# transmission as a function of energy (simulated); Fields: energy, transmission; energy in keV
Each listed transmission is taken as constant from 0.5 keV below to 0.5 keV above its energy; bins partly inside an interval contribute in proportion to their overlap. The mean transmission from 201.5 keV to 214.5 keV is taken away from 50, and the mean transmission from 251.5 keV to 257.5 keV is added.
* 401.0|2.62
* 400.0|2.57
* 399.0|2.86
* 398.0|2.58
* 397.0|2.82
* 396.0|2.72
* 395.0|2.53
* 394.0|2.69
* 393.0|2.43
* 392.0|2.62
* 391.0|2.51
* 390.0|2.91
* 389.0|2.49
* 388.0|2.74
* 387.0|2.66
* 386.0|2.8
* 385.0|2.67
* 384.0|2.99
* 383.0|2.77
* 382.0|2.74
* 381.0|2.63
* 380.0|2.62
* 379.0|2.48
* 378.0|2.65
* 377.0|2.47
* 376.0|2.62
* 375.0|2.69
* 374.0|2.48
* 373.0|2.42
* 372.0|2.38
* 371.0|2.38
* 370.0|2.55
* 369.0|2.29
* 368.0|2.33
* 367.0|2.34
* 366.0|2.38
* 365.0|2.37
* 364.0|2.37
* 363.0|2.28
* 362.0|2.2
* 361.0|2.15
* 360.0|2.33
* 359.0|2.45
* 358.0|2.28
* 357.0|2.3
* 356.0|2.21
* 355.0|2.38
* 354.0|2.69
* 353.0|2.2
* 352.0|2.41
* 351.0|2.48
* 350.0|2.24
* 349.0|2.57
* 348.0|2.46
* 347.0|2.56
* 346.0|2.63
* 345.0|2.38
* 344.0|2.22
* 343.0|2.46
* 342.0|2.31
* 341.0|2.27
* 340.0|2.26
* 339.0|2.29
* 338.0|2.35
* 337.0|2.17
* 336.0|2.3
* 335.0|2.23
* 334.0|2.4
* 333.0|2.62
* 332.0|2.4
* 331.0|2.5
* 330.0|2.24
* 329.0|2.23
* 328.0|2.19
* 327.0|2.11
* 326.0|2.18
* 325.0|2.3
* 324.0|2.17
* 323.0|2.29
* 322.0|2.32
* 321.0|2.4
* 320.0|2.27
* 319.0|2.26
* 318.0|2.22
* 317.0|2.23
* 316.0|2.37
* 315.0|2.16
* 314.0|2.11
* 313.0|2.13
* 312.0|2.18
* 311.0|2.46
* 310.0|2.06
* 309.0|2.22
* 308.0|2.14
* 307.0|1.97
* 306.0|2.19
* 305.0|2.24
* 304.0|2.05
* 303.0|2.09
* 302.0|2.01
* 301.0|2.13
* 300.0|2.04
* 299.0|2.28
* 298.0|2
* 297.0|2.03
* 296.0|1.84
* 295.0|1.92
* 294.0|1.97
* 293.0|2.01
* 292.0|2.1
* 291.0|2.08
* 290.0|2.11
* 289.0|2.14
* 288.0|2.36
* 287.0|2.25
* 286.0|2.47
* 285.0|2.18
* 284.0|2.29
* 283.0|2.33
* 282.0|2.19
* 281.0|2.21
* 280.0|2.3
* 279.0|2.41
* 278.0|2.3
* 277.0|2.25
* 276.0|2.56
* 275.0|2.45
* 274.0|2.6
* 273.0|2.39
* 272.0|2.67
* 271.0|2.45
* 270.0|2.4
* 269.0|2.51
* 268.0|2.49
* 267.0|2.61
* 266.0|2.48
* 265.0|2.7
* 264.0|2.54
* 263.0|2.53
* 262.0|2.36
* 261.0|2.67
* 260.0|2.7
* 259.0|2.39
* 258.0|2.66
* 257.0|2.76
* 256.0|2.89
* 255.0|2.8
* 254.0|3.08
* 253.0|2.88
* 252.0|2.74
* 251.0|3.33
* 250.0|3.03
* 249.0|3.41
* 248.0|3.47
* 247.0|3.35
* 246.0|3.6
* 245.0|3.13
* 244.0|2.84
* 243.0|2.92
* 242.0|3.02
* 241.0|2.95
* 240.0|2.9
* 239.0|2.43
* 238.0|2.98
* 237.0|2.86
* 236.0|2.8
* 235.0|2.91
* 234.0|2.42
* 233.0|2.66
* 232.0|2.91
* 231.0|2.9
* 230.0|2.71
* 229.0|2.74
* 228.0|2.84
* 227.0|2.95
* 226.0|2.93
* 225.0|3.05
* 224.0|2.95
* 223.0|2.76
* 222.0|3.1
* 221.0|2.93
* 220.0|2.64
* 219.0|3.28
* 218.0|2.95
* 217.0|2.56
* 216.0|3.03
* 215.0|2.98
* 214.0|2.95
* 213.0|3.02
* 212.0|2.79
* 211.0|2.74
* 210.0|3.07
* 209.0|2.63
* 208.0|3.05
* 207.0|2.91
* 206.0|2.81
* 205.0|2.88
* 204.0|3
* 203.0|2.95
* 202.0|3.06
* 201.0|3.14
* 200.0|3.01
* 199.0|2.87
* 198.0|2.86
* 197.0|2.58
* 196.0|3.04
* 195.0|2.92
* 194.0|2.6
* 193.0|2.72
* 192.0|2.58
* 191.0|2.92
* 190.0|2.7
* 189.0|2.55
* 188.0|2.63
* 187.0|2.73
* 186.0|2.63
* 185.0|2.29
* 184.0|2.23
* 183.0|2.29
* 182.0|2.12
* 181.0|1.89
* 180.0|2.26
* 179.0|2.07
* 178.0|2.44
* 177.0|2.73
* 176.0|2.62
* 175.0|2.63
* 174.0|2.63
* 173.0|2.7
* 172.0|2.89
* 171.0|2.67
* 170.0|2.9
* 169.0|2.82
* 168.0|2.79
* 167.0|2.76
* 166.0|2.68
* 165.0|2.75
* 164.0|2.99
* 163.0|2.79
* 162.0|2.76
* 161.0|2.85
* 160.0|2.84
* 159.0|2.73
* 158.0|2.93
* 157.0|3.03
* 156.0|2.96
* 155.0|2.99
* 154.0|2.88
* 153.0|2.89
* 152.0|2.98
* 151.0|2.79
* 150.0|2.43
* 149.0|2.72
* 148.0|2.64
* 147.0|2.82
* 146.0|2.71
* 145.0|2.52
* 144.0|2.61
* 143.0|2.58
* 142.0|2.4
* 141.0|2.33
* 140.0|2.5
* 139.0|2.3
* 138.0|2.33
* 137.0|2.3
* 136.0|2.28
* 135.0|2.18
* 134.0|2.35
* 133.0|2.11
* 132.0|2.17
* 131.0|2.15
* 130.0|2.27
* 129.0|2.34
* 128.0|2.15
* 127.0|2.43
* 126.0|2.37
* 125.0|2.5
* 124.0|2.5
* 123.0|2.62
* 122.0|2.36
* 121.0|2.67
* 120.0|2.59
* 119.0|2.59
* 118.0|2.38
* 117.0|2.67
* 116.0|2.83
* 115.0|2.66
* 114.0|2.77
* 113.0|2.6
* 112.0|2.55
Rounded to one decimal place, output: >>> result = 49.9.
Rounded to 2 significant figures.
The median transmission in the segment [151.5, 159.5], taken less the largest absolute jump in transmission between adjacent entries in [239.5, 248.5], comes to 2.5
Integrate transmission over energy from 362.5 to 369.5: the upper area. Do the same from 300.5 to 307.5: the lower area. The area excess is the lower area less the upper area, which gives -1.7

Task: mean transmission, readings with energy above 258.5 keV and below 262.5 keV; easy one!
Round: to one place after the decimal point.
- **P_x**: 2.5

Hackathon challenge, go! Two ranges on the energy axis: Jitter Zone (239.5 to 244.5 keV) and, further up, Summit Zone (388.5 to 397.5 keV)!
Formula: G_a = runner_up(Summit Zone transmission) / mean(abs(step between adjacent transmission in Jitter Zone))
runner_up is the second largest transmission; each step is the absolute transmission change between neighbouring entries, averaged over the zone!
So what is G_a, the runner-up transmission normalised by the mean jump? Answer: 38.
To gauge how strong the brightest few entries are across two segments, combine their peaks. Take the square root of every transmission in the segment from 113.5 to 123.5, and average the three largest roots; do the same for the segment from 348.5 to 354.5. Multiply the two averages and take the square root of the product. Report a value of 1.63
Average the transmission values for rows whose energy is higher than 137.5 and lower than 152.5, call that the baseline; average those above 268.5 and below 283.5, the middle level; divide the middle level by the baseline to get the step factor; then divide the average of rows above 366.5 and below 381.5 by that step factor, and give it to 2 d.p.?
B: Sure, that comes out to 2.67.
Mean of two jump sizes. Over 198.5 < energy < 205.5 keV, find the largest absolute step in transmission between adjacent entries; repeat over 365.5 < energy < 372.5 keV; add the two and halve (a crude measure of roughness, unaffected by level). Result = 0.200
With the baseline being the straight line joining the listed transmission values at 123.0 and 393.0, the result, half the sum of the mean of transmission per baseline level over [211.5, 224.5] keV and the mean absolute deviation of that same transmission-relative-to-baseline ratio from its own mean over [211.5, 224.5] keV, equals 0.60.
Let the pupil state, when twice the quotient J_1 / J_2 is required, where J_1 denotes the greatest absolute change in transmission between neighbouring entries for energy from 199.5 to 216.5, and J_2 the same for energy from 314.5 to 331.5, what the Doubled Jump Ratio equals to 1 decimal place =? 3.4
